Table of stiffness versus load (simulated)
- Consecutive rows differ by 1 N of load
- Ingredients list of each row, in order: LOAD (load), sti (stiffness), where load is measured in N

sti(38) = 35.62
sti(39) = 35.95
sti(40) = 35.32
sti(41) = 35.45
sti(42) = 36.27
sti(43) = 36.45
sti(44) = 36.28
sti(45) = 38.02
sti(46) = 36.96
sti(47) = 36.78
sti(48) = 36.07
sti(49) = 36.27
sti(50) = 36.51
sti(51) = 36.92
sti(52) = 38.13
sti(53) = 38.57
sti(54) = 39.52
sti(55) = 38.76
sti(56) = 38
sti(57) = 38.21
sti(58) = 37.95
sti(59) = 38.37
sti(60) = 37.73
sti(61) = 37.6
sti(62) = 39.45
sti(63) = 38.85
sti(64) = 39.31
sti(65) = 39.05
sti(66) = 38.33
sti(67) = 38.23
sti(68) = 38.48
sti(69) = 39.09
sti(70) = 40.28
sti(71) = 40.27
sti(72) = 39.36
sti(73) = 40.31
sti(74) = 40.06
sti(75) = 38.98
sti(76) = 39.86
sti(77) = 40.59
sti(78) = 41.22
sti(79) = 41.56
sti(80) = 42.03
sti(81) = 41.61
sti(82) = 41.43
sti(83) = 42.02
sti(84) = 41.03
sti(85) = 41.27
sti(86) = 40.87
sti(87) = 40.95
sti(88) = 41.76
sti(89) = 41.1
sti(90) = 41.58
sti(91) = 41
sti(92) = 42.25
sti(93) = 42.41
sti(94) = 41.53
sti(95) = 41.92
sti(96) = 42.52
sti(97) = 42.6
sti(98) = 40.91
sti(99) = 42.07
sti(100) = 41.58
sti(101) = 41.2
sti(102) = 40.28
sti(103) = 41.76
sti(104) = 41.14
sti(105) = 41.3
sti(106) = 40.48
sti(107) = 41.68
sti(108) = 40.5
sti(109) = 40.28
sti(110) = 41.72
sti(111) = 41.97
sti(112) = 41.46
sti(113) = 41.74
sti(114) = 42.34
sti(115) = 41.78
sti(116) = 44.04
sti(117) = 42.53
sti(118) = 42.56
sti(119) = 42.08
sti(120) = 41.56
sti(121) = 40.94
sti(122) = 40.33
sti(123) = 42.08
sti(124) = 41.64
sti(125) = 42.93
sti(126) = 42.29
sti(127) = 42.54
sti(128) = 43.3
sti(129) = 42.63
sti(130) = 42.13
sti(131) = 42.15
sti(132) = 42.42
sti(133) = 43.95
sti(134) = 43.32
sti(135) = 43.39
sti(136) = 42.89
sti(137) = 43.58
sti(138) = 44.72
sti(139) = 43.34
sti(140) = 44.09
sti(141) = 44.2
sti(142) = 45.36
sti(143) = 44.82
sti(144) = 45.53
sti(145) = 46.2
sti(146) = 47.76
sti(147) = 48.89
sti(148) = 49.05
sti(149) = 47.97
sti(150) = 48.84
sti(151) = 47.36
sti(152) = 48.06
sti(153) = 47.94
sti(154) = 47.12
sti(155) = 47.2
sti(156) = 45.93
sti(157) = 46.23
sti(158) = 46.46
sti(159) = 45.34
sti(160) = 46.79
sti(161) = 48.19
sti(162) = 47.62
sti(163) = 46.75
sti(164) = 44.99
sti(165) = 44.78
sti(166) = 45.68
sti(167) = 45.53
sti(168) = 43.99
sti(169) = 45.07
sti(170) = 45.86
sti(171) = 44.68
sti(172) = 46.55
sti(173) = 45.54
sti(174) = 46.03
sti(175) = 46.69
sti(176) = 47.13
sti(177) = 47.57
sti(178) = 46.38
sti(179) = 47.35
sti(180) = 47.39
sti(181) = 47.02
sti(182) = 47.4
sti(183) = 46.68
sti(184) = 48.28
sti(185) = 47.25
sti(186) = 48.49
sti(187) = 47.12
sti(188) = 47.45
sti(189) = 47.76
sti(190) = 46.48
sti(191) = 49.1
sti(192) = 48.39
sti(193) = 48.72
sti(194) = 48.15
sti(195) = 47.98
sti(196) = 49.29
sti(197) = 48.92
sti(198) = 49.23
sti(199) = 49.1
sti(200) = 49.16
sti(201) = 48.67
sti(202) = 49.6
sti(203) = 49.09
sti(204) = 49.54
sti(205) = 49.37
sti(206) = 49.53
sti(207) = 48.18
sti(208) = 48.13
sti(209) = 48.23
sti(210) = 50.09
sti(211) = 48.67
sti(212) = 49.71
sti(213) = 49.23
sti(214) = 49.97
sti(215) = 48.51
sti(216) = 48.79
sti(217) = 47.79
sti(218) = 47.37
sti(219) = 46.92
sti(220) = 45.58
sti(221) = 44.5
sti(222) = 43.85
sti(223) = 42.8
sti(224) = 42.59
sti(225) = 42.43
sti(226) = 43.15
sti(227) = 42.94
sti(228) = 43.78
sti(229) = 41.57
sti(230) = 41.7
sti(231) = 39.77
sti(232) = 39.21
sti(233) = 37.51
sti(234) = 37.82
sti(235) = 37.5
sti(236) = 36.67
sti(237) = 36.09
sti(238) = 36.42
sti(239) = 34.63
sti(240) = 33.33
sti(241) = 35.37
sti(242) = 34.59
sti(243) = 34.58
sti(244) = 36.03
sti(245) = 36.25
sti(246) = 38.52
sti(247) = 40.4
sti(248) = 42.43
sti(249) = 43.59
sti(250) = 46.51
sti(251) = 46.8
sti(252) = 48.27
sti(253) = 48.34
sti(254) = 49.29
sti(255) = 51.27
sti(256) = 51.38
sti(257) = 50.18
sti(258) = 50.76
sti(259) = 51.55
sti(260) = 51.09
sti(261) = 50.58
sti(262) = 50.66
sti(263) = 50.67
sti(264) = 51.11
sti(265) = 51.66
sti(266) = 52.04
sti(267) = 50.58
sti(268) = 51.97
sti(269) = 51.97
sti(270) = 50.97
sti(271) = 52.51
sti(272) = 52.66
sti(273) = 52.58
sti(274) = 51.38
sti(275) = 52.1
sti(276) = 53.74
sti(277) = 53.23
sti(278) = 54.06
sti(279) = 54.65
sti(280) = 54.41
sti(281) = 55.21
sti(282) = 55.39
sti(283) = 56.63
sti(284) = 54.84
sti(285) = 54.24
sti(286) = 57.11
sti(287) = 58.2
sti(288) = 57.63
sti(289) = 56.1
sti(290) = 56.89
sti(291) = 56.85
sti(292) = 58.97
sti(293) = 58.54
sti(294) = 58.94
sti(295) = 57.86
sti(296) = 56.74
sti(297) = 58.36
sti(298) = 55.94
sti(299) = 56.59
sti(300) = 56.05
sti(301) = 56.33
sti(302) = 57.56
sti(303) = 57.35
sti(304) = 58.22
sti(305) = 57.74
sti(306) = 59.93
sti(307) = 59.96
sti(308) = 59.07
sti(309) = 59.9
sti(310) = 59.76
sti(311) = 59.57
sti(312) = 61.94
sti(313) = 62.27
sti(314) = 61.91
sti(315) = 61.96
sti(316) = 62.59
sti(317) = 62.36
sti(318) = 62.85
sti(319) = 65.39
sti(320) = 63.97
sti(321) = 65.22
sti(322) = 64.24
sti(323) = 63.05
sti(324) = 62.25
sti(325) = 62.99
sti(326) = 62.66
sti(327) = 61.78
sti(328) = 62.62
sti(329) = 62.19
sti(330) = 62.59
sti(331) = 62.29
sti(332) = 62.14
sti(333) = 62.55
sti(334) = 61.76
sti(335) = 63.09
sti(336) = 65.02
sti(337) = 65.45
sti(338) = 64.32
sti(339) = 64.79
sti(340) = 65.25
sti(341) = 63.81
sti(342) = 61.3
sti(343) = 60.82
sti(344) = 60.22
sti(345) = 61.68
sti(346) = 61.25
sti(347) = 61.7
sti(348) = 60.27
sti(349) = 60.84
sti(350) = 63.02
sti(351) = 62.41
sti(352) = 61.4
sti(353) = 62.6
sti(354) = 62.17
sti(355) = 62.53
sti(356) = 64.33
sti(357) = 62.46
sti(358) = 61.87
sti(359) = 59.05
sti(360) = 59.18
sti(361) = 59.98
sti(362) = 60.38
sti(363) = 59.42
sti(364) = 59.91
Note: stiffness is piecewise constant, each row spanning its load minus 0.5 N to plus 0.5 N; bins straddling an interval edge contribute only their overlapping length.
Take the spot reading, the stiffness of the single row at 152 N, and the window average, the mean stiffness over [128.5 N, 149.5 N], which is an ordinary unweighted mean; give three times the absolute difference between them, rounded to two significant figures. 10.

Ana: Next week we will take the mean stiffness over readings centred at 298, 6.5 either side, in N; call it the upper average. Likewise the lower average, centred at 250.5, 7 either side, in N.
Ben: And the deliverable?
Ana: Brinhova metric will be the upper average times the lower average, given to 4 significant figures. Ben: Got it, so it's 2584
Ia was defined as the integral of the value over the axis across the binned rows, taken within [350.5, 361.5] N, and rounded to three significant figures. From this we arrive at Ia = 678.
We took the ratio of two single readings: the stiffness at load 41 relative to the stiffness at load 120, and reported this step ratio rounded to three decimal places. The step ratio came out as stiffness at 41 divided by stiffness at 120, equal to 0.853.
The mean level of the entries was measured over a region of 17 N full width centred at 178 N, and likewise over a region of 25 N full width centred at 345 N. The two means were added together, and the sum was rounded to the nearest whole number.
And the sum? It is 109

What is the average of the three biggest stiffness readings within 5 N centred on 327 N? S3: 63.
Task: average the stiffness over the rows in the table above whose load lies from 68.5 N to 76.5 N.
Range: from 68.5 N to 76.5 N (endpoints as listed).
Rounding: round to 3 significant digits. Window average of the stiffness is 39.8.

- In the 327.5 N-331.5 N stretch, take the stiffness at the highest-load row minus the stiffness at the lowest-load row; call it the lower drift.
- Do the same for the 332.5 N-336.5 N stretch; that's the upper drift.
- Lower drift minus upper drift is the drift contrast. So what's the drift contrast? -2.8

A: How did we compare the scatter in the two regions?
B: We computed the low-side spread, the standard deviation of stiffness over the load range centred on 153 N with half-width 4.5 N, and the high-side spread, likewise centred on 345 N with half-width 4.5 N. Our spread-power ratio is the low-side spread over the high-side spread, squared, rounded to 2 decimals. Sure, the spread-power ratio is 0.73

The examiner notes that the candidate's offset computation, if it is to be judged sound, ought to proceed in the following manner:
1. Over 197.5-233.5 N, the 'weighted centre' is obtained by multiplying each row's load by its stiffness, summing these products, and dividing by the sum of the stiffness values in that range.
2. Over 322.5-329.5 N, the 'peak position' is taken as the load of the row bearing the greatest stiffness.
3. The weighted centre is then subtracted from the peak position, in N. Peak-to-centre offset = 108.2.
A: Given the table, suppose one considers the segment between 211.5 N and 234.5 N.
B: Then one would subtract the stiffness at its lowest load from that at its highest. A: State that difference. -12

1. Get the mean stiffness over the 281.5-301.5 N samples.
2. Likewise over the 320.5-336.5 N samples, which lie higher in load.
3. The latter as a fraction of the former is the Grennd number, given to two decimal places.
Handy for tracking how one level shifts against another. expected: 1.11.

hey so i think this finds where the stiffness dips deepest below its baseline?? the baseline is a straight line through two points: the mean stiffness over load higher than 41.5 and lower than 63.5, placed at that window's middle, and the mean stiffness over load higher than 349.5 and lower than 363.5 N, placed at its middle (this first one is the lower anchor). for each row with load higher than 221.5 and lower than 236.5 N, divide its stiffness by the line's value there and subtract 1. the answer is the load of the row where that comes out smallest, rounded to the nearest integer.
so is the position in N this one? 236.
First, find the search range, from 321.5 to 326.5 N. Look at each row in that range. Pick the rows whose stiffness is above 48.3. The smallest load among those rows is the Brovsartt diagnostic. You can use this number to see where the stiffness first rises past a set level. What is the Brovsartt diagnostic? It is 322 N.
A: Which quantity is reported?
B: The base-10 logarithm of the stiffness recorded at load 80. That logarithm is 1.62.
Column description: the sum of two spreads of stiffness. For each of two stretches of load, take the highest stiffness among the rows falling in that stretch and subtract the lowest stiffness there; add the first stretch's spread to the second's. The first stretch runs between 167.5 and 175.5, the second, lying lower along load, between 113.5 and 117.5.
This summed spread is 5.0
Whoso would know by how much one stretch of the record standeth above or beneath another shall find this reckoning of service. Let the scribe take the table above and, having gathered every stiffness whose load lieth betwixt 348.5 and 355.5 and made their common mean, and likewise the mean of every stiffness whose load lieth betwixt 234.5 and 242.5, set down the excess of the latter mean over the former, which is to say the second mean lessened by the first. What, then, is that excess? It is -27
